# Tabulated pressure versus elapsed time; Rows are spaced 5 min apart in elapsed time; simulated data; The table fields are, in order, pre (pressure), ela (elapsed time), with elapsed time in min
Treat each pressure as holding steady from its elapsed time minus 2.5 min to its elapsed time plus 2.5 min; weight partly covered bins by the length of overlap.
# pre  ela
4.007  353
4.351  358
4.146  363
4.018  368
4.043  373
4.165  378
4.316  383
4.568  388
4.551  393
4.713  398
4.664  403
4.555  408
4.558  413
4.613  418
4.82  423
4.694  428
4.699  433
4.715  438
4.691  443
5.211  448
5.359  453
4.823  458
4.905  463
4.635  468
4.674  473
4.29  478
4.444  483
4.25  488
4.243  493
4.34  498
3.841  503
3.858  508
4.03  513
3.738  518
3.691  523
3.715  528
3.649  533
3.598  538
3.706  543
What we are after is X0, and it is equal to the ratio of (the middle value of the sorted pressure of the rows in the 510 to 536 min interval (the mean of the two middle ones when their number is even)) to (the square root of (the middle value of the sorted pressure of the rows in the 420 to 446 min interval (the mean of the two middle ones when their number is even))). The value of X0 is 1.7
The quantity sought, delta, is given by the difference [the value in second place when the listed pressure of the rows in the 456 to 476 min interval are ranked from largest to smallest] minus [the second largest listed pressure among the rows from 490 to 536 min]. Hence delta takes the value 0.6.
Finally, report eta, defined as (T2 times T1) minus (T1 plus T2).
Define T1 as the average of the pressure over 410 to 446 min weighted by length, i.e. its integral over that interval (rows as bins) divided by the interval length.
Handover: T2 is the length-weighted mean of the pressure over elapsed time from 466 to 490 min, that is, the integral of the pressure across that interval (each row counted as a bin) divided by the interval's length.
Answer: 11.8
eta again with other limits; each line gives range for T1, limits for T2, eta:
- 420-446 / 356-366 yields 11.1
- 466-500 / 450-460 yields 13.0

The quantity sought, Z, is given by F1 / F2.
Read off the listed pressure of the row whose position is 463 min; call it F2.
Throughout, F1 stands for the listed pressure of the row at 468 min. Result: 0.94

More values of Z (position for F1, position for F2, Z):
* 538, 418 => 0.78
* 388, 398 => 0.97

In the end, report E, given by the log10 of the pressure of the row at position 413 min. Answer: 0.659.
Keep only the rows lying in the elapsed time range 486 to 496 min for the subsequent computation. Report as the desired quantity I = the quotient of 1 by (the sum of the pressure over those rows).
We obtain 0.118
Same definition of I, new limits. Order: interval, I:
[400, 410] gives 0.108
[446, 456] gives 0.095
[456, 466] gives 0.103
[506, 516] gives 0.127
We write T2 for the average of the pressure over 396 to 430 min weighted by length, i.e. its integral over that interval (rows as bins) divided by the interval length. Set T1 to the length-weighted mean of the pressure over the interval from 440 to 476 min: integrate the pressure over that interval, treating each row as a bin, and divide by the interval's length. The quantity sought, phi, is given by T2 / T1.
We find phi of 0.95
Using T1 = 4.9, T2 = 4.66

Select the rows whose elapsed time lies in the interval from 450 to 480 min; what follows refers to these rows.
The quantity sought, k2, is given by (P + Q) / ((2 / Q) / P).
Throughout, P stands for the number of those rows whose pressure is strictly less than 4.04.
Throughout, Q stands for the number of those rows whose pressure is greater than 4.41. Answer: 0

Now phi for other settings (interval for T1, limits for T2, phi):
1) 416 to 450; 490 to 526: 0.83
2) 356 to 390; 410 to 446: 1.11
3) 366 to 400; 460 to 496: 1.04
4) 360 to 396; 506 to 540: 0.88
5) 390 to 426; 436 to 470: 1.06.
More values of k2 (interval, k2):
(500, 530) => 0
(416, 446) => 0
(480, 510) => 3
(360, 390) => 1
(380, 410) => 0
